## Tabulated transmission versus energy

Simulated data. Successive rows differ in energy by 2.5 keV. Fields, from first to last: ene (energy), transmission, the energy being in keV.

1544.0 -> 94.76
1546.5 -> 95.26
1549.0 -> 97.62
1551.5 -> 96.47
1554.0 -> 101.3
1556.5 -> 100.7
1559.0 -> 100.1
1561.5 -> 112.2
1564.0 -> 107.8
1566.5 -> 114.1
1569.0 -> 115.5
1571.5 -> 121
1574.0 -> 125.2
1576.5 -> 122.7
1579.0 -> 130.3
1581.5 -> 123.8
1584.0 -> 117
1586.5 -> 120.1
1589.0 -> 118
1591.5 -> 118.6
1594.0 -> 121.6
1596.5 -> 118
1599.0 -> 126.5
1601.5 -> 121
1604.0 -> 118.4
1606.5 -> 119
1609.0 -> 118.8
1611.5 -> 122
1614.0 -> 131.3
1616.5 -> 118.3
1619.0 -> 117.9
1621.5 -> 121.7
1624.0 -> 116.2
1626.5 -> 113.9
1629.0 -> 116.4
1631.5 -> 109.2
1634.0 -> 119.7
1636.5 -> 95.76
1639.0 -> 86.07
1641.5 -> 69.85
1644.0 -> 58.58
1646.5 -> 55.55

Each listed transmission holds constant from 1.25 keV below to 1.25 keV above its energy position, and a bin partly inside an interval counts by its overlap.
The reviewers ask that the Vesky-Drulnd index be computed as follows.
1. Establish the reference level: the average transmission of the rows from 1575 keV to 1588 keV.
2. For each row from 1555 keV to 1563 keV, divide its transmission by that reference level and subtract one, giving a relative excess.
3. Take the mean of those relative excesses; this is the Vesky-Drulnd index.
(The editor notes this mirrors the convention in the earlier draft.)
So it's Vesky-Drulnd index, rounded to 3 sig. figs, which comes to -0.150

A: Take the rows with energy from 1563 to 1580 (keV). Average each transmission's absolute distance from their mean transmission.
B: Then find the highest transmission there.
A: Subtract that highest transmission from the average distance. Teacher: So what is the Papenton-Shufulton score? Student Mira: -124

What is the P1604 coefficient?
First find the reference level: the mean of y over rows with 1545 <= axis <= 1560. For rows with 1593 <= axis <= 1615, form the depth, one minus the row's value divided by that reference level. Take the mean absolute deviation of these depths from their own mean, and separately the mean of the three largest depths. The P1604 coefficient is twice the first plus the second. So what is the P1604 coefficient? -0.14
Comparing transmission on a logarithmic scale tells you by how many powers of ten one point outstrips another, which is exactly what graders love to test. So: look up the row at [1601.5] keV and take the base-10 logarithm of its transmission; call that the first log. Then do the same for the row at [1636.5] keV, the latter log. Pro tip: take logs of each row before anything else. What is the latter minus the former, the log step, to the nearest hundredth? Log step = -0.10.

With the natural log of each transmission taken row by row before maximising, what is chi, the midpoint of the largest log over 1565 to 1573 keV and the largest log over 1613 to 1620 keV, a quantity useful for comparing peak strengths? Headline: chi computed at 4.84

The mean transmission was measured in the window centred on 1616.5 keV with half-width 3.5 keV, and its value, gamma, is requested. 122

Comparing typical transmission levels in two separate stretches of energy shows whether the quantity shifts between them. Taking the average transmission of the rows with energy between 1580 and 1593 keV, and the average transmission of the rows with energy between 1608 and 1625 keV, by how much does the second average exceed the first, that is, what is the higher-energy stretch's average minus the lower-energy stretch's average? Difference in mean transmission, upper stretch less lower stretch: 1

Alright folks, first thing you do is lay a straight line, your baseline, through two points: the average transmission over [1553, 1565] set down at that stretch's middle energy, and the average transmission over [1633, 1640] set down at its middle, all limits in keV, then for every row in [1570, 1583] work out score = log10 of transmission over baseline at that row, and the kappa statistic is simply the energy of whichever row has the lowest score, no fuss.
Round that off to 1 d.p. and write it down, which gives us 1571.5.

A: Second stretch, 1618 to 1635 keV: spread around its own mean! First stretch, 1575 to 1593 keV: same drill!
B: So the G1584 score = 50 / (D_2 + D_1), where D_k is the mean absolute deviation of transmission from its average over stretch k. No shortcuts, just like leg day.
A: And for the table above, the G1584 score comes 7.8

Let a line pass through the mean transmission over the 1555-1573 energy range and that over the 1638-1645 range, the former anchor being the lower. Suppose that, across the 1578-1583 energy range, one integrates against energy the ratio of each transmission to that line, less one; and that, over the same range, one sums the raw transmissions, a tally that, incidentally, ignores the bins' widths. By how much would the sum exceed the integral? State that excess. 253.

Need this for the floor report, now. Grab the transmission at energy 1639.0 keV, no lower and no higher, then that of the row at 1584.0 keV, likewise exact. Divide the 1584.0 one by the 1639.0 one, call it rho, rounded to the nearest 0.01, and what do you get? 1.36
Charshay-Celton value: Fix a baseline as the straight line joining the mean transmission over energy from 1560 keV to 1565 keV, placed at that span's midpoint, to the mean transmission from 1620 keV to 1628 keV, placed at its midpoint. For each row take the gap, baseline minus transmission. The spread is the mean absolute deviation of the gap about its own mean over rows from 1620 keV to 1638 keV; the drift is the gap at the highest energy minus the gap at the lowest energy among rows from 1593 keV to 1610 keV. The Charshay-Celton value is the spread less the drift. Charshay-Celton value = 2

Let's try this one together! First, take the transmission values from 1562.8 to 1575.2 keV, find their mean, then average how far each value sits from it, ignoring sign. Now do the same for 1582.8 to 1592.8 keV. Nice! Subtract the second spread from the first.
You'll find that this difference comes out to 4.2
